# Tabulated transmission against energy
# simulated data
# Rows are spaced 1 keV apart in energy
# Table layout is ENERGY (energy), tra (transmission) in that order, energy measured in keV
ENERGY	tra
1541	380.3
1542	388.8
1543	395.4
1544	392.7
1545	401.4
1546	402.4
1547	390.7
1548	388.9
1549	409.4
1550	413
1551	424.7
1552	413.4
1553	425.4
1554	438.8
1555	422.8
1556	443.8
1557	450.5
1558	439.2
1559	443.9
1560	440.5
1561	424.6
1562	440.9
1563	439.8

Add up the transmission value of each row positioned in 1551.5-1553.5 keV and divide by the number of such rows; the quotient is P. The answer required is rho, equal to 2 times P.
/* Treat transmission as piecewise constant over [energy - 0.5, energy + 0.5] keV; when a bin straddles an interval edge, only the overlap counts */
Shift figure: 839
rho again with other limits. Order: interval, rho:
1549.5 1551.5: 838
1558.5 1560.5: 884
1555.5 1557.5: 894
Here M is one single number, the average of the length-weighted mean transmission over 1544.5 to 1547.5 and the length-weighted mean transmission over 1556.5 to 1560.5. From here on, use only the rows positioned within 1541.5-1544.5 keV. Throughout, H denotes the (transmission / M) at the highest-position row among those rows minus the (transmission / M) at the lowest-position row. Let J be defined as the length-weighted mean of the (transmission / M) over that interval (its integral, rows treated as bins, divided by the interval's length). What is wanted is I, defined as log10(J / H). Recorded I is 2.0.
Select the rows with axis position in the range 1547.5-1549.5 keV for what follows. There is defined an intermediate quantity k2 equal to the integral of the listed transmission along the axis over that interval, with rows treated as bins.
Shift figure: 798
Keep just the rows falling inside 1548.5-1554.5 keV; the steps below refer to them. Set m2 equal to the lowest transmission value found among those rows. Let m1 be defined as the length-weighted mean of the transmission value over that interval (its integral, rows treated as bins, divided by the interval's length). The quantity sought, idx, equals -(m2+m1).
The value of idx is -830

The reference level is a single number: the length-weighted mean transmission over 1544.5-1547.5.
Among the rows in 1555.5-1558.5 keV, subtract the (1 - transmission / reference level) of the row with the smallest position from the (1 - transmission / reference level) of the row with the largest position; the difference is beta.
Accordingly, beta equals 0.012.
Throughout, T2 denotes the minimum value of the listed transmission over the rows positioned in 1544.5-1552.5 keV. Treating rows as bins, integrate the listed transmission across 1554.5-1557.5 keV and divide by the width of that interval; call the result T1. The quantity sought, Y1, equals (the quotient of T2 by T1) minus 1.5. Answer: -0.61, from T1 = 439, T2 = 388.9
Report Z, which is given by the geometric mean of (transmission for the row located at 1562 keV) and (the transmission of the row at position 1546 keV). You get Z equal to 421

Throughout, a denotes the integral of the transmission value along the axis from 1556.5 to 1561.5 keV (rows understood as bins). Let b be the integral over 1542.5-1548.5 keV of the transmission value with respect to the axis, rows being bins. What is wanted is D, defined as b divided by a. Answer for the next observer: 1.1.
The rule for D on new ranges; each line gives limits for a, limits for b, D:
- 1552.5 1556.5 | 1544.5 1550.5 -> 1.4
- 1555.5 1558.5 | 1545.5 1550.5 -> 1.5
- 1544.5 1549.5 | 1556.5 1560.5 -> 0.9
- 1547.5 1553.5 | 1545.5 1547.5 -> 0.3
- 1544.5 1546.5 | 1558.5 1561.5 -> 1.6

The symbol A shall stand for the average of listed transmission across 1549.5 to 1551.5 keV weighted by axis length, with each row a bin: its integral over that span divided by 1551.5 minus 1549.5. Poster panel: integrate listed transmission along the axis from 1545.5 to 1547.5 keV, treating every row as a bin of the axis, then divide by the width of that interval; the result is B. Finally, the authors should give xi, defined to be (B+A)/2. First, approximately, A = 419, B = 397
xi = 408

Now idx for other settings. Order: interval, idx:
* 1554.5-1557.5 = -862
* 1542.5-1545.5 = -789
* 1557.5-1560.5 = -880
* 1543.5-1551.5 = -792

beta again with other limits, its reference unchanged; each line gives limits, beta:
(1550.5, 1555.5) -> 0.005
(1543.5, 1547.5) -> 0.005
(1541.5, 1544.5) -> -0.010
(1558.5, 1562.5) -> 0.008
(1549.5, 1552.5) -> -0.001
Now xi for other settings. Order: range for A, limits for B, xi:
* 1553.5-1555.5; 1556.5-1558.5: 438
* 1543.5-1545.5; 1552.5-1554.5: 415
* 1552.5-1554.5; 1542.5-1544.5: 413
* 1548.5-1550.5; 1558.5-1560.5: 427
